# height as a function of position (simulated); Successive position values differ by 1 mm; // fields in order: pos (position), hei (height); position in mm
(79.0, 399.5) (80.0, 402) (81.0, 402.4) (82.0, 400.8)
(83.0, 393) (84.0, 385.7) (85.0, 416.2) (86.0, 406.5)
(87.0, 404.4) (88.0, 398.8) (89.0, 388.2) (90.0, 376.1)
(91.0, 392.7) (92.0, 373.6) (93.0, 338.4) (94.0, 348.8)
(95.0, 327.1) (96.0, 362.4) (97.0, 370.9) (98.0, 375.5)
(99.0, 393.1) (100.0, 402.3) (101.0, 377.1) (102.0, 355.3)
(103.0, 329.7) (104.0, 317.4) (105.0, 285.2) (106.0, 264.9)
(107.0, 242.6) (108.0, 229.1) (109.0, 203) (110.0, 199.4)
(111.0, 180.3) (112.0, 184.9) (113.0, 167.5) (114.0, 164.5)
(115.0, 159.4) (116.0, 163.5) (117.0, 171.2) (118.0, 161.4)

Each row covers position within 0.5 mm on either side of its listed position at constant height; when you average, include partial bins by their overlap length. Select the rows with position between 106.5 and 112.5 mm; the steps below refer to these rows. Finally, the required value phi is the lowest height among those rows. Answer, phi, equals 180.3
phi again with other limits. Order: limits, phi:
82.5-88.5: 385.7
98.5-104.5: 317.4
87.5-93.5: 338.4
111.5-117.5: 159.4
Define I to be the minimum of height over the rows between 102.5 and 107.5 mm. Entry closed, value 242.6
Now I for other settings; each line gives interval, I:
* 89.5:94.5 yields 338.4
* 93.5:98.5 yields 327.1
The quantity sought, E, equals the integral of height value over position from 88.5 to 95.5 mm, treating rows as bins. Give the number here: 2545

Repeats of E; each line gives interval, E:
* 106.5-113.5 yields 1407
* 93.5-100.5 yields 2580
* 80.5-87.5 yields 2809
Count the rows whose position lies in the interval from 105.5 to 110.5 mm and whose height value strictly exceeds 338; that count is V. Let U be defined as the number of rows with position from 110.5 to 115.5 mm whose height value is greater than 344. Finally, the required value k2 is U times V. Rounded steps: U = 0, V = 0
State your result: 0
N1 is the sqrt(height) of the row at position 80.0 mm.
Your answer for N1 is 20.0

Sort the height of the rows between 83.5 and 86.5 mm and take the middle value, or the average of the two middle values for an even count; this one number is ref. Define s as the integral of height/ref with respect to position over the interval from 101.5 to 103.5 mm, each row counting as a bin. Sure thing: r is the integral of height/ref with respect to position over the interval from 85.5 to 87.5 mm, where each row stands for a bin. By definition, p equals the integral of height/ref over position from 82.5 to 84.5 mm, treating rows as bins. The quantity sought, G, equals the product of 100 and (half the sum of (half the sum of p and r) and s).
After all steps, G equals 182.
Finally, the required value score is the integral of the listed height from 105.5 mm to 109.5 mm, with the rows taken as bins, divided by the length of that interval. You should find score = 235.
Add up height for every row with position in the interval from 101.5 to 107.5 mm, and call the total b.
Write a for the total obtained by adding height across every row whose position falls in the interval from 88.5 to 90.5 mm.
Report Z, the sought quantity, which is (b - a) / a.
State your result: 1.3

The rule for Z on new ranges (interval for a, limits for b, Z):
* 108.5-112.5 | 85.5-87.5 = 0.1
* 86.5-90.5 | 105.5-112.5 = 0.0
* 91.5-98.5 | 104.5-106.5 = -0.8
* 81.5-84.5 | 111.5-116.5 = -0.3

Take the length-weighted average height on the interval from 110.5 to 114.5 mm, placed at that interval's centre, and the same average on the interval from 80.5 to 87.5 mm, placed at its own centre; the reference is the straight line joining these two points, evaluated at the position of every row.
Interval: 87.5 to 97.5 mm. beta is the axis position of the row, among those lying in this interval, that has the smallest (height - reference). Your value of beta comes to 93.0 mm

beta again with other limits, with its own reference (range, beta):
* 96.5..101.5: 97.0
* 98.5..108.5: 108.0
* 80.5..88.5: 81.0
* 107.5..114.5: 111.0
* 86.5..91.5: 90.0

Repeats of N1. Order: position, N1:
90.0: 19.4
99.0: 19.8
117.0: 13.1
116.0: 12.8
